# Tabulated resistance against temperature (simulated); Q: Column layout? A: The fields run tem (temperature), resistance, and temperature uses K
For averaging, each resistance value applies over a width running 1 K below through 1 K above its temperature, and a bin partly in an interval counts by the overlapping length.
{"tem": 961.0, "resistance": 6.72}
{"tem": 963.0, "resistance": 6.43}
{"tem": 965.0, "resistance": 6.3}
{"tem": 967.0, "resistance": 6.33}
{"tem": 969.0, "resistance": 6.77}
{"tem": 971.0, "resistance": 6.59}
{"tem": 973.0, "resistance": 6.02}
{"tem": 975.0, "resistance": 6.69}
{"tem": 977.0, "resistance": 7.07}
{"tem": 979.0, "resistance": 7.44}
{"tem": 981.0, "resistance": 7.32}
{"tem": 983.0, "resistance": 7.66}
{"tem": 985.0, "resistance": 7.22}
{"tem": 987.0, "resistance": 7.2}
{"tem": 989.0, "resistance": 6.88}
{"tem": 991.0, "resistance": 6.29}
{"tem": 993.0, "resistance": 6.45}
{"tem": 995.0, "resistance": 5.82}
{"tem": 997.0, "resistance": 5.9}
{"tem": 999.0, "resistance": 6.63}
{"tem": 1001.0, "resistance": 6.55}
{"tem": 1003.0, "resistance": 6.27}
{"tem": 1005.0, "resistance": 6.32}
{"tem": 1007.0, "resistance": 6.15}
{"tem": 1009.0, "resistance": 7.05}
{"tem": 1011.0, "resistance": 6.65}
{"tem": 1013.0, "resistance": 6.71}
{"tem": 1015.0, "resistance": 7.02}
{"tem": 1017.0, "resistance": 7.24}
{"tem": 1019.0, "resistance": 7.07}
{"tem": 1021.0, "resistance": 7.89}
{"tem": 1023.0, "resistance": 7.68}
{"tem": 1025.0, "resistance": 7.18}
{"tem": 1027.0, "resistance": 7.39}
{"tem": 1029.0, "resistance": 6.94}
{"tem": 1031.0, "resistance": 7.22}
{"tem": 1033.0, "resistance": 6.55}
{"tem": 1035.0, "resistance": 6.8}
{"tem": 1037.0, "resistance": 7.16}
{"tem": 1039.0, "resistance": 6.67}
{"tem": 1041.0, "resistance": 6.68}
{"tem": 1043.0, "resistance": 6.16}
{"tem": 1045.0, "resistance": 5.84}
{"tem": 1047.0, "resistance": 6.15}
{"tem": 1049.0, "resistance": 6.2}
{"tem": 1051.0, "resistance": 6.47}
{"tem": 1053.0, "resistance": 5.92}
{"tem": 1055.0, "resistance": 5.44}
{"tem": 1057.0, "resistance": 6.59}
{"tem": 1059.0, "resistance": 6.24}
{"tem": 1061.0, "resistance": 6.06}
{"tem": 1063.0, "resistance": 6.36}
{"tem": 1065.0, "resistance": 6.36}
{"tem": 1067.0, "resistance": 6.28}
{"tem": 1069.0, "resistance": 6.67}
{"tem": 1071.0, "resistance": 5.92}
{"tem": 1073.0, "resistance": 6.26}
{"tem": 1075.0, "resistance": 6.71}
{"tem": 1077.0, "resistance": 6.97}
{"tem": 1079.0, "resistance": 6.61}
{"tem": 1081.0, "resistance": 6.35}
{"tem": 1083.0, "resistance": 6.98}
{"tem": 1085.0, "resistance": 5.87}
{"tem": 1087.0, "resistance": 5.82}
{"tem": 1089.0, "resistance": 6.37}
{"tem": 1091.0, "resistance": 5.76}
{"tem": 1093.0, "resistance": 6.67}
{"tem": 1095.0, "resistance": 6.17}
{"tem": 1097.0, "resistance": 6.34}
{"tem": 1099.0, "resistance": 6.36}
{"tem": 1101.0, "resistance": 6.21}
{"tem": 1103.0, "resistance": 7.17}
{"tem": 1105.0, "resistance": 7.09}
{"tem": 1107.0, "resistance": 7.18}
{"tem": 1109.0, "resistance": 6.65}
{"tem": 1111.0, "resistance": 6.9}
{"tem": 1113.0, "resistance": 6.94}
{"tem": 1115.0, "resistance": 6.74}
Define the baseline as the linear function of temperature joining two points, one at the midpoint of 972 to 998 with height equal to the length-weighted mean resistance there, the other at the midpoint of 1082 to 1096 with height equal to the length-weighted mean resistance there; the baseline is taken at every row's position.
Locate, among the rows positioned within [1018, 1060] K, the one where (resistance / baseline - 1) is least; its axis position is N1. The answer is 1055.0 K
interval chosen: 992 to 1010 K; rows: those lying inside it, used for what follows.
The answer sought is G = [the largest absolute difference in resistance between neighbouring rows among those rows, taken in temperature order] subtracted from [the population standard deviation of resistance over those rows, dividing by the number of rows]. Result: -0.5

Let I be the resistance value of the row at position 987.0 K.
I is 7.2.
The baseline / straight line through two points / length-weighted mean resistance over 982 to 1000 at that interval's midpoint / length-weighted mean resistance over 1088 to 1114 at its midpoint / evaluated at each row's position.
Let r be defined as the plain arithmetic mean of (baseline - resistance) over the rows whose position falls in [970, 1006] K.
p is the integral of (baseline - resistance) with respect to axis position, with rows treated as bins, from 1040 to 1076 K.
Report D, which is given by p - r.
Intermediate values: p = 14.0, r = -0.01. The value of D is 14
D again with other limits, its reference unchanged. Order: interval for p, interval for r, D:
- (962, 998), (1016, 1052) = 0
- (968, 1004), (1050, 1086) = -2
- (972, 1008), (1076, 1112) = 0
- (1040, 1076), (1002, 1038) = 14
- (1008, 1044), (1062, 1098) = -13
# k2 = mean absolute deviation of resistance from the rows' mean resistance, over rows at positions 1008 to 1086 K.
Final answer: 0.421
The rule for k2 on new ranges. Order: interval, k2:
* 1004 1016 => 0.277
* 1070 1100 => 0.302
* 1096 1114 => 0.329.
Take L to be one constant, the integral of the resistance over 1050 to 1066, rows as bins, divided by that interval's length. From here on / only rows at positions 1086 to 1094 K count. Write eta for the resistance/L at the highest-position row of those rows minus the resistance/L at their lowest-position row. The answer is 0.14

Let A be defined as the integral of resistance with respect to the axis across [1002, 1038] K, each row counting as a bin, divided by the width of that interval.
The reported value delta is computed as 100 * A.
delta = 696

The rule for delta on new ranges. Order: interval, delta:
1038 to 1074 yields 624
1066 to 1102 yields 635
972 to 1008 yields 666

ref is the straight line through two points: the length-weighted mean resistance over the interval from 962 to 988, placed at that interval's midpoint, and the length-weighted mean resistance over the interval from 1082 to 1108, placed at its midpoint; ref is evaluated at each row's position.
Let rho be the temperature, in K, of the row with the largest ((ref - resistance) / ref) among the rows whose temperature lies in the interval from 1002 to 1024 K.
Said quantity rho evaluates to 1007.0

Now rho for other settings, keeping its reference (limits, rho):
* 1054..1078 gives 1055.0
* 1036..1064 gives 1055.0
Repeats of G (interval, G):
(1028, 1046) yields -0.2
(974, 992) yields -0.2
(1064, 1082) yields -0.5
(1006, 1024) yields -0.4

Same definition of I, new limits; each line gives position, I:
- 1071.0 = 5.92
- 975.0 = 6.69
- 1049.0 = 6.2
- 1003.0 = 6.27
